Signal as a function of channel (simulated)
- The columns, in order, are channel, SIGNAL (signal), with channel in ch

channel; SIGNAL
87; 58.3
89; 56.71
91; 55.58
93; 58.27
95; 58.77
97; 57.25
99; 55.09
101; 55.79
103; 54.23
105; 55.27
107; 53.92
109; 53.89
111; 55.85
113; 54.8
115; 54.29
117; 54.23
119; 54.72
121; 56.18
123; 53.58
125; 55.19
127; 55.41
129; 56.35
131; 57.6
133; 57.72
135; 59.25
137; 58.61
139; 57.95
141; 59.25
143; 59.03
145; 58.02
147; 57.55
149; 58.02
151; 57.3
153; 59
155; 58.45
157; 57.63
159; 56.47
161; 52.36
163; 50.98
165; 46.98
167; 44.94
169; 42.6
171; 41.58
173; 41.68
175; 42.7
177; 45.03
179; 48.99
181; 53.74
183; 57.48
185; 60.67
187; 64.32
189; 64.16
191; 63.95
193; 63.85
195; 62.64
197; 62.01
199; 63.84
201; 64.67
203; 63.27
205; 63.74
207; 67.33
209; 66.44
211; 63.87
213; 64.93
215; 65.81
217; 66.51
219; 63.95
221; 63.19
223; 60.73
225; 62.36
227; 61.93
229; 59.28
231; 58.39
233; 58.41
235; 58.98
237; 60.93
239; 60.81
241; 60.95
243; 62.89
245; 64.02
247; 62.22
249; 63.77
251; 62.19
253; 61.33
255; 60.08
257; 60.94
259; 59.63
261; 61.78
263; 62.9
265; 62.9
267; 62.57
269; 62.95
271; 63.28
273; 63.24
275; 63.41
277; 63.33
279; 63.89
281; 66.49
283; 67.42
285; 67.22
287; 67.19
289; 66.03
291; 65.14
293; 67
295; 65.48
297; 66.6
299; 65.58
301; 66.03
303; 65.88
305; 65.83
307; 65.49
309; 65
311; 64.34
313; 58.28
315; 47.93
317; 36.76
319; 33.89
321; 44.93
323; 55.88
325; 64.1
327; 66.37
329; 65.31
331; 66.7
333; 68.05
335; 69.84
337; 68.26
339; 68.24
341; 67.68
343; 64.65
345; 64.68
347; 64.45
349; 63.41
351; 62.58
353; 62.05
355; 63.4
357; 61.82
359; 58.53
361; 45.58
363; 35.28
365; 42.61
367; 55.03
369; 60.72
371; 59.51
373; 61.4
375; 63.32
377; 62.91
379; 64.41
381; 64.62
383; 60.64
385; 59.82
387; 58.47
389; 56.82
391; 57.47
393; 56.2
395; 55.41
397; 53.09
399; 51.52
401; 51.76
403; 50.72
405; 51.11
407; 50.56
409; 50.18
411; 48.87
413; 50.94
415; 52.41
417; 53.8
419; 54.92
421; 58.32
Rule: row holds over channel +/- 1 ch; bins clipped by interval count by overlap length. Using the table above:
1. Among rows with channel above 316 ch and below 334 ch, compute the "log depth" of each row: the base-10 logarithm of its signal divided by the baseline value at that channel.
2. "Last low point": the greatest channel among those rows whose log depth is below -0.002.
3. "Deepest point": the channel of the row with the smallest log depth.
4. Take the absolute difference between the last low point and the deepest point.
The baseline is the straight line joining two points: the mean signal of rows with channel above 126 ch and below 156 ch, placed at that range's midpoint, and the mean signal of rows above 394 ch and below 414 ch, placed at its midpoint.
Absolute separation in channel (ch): 2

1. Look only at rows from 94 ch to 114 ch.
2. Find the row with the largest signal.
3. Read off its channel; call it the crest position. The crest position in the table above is 95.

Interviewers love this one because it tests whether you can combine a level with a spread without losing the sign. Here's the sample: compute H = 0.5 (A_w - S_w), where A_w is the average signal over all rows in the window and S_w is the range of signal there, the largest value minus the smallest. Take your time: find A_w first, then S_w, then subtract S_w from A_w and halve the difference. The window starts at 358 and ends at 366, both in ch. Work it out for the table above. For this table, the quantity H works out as 11.1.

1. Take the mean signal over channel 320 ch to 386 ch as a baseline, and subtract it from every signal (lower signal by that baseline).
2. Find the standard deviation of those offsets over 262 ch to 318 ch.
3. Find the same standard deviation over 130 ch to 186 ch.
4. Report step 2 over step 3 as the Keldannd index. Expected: 1.0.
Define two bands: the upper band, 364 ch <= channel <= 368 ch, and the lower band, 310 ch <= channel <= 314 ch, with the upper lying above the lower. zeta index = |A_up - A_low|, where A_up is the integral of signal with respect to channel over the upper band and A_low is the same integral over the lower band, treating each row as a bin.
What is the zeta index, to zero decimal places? 50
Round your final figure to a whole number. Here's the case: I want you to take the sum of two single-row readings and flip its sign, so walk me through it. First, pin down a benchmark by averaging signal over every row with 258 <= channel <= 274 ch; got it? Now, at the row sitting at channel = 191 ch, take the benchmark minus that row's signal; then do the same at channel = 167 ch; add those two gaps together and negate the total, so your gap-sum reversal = -16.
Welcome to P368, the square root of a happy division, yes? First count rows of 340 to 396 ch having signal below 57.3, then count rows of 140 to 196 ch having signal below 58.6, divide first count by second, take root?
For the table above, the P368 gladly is 0.61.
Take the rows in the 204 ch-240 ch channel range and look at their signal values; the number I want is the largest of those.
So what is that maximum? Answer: 67.33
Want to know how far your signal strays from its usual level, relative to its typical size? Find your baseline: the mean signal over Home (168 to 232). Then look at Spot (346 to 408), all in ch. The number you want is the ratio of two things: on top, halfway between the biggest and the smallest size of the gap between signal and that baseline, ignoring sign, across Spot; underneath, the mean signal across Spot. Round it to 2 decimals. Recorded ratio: 0.21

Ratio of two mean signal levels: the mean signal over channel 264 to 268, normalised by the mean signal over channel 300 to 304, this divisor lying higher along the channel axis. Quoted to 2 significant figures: 0.95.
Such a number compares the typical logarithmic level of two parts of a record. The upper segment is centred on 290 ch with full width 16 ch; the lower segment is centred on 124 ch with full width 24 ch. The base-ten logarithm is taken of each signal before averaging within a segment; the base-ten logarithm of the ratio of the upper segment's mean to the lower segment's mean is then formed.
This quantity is 0.019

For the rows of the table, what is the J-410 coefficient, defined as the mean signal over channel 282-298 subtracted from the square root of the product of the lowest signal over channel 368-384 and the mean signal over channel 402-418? -11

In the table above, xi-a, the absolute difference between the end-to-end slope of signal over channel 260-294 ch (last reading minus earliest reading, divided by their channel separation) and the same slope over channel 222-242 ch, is 0.15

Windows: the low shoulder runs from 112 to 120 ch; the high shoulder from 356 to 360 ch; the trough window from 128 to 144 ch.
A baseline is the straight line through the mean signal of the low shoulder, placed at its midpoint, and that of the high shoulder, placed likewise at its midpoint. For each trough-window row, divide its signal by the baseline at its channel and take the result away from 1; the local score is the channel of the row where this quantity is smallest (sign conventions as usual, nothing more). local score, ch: 135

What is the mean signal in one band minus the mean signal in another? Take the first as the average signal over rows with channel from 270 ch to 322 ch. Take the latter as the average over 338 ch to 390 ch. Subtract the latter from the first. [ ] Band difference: 1.7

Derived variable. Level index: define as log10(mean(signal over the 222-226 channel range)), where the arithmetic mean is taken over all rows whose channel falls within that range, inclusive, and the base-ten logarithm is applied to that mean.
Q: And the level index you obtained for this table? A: 1.79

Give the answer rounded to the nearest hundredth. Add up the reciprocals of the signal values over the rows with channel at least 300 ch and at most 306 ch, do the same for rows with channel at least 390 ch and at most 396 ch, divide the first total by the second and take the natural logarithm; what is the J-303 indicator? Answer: -0.16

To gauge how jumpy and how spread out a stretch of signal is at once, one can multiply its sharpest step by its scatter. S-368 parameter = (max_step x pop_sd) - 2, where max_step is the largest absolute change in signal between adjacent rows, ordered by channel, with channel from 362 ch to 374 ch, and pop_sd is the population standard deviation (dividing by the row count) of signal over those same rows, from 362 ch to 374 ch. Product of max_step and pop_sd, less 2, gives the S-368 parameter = 122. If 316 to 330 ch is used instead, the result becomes 140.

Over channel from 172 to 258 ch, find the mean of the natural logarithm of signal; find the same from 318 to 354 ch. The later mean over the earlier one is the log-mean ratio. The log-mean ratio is 1.00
